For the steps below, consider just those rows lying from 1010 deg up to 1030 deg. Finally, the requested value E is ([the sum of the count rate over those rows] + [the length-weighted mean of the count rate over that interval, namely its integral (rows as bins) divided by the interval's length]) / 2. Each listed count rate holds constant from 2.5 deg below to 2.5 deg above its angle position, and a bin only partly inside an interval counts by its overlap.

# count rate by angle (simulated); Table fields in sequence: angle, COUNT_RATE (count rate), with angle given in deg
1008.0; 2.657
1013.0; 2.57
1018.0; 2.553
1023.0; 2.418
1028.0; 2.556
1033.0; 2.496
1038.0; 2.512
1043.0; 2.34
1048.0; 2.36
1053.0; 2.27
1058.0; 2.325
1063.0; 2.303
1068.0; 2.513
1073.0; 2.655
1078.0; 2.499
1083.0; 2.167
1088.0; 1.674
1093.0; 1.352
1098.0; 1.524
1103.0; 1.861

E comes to 6.3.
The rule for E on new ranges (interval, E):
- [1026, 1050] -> 7.4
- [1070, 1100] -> 6.9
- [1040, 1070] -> 8.2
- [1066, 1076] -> 3.9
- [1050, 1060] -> 3.4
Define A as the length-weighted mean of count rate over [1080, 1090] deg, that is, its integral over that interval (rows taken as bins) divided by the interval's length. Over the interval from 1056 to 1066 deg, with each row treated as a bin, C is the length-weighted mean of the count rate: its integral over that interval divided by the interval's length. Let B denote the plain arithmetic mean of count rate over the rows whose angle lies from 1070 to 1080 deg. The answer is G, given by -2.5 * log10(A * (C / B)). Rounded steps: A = 2.0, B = 2.58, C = 2.32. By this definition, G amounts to -0.6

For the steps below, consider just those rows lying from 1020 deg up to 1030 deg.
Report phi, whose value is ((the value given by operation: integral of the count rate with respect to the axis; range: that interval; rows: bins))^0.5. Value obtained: 4.99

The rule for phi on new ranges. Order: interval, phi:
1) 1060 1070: 4.90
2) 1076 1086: 4.79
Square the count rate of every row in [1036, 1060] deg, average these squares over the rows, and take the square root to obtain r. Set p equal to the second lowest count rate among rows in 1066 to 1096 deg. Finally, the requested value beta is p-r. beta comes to -0.69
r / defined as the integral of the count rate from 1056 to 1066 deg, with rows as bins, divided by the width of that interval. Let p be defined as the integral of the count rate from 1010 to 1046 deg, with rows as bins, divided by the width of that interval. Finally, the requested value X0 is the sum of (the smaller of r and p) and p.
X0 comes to 4.8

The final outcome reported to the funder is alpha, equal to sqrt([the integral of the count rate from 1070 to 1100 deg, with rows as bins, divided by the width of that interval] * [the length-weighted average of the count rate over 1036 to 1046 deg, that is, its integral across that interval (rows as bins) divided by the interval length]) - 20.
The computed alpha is -17.8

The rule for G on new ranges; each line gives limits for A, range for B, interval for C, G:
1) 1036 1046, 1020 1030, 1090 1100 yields -0.4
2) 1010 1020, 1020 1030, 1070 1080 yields -1.1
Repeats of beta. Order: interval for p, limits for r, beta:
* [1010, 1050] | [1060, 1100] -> 0.22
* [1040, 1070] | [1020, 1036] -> -0.19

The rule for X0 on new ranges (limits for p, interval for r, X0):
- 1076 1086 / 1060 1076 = 4.6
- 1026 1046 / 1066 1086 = 4.9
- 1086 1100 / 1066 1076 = 3.0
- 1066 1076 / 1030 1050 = 5.0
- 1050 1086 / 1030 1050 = 4.8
